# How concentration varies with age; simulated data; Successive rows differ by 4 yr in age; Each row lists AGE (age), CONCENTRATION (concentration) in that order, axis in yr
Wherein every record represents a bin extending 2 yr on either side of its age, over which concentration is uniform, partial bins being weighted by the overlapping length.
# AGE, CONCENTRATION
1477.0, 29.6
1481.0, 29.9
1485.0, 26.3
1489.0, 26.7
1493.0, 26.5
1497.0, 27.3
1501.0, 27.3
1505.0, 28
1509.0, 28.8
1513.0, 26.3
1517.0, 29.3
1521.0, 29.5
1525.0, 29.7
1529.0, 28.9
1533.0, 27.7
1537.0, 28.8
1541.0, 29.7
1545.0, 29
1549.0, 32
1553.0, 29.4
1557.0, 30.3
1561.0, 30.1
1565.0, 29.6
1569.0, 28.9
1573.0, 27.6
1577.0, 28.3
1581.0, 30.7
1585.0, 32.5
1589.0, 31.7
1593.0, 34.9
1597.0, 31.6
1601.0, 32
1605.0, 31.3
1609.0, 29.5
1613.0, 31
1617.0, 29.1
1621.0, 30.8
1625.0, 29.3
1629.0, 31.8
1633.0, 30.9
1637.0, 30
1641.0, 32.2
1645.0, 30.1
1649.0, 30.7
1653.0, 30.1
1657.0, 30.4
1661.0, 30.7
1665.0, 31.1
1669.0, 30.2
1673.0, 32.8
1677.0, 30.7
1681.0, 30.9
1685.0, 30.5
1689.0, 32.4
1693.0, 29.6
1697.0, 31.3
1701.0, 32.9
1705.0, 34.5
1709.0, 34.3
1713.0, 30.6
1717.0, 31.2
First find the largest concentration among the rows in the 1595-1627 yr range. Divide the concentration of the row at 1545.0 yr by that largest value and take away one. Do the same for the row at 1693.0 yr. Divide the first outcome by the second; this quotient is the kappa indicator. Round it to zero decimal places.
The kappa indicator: 1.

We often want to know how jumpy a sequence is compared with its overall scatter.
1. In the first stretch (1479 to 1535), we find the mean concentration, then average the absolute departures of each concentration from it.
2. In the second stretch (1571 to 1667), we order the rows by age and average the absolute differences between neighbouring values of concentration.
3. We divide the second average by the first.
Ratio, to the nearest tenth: 1.2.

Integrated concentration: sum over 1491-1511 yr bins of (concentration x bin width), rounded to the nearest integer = 552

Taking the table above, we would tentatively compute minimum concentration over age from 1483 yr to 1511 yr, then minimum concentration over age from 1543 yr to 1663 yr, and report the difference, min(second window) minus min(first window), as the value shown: 1.3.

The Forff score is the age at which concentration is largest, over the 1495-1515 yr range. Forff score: 1509.0 yr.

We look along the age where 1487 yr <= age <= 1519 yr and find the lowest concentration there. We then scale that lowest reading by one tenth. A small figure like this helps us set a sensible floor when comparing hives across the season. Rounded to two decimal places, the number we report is 2.63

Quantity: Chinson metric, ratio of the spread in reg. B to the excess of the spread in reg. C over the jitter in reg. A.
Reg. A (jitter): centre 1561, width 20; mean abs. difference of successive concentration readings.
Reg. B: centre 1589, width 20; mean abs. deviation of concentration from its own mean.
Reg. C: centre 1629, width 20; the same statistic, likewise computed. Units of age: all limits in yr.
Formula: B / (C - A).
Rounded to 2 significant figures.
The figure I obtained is 7.4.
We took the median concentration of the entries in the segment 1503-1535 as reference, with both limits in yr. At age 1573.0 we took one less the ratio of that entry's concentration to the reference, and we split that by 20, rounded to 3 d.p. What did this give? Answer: 0.002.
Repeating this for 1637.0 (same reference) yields -0.002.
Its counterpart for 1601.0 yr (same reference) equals -0.005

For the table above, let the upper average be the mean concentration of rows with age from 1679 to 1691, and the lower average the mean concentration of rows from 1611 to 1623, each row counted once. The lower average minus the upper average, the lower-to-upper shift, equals -1.0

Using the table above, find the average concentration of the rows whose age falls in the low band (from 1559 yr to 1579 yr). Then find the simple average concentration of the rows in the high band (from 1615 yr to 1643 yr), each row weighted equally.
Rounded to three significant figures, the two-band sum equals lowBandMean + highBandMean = 59.5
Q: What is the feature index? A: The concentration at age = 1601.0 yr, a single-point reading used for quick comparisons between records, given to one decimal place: 32.0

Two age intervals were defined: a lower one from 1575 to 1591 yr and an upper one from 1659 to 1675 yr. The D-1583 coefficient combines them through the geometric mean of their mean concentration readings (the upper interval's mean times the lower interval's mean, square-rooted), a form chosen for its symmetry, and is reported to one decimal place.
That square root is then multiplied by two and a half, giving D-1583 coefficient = 77.5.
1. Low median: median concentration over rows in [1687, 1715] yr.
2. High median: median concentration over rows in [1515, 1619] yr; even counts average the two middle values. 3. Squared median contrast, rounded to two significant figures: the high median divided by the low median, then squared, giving 0.84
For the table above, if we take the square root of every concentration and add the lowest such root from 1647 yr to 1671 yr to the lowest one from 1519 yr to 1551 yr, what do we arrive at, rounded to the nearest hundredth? 10.75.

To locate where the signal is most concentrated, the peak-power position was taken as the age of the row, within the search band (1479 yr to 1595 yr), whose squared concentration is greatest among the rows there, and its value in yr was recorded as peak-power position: 1593.0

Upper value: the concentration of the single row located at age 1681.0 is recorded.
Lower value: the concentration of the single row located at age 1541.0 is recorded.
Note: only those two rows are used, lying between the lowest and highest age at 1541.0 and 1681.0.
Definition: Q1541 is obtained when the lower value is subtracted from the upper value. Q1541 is 1.2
